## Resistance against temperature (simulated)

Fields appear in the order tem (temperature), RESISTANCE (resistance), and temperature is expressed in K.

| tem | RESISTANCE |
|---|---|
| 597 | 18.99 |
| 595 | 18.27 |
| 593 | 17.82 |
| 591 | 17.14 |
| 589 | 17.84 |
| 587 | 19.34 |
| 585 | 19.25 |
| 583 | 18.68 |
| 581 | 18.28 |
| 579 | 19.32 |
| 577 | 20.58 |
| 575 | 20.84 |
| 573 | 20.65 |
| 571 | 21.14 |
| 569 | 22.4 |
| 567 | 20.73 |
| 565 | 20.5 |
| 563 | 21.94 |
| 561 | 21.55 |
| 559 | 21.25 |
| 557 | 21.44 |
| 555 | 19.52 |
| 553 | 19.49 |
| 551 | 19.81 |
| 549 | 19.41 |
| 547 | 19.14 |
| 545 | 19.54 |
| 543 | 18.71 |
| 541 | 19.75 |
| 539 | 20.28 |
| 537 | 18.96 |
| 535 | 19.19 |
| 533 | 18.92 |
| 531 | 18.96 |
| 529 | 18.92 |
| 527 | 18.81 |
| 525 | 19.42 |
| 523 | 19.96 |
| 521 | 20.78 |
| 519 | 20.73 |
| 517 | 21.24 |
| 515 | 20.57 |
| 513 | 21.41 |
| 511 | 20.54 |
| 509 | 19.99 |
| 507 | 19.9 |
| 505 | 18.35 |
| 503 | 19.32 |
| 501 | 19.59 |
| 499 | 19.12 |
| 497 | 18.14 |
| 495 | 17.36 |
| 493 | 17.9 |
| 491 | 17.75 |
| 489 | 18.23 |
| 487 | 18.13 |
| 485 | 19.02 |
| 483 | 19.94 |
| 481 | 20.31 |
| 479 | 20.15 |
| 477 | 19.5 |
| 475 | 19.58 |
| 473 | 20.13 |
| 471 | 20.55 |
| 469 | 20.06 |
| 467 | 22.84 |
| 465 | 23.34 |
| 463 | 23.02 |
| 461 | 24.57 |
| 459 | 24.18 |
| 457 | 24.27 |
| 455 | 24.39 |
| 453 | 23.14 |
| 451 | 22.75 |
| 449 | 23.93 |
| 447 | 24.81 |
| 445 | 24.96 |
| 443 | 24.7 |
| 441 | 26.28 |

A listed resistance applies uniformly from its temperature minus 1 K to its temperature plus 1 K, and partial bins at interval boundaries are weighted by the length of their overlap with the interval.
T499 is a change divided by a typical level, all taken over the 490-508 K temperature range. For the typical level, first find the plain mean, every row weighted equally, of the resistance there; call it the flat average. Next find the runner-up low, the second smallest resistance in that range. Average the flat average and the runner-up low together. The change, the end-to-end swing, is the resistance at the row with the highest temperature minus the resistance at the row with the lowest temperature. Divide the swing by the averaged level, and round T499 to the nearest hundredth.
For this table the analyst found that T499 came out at 0.12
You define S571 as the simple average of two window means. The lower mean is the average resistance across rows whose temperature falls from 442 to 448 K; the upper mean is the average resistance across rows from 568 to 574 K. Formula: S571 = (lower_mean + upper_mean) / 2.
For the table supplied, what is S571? 23.1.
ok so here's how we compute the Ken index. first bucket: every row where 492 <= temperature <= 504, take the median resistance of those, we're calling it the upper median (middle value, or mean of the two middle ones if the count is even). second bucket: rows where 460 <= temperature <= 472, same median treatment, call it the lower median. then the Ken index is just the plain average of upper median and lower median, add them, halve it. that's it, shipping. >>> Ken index 20.78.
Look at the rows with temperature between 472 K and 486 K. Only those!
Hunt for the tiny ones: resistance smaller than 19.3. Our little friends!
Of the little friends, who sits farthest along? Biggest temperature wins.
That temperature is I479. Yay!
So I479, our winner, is 485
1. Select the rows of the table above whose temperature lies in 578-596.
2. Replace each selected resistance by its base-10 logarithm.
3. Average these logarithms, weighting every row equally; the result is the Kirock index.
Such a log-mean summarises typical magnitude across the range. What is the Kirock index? 1.27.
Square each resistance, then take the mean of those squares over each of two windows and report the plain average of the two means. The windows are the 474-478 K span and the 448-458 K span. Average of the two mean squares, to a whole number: 472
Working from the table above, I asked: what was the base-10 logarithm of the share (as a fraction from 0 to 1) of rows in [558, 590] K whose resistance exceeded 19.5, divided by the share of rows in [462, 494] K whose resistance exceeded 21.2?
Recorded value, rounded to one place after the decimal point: 0.5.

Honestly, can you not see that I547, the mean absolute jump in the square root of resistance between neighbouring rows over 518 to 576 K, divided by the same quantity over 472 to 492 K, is 1.19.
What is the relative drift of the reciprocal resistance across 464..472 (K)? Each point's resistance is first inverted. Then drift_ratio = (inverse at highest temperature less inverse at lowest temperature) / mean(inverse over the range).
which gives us 0.13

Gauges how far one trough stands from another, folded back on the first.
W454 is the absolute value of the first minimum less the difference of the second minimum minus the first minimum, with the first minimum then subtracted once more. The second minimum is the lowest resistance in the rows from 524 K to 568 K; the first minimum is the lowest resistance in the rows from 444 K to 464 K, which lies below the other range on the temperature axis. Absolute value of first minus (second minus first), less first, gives 4.0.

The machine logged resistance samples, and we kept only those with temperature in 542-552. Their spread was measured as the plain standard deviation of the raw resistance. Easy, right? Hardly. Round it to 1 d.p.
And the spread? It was 0.4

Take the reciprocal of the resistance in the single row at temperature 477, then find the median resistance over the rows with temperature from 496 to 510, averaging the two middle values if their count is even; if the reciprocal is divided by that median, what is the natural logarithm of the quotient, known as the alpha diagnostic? -5.9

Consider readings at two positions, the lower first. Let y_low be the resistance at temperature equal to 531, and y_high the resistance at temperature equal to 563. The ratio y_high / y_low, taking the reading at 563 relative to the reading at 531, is 1.16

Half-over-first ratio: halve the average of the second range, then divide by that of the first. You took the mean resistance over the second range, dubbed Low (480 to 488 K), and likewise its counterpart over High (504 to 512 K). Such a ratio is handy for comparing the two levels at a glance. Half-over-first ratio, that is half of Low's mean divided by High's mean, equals 0.491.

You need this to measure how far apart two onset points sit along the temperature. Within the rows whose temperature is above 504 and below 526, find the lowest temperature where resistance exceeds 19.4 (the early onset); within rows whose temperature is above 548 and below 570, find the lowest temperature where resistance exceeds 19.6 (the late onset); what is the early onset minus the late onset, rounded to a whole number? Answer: -44 K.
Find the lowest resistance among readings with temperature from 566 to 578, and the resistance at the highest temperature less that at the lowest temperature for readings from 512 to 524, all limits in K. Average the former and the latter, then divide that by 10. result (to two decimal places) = 0.96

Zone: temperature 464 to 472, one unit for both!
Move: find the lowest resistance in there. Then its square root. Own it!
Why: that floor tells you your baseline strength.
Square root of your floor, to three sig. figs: 4.48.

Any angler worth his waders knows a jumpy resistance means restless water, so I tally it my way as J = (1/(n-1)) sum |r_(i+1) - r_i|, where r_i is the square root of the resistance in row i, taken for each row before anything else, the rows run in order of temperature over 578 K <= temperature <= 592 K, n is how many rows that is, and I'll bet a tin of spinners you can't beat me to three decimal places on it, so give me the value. 0.083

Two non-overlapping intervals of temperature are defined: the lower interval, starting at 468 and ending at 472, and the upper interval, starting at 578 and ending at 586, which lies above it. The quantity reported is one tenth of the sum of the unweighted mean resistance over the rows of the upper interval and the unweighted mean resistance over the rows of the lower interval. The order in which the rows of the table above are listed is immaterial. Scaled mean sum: 3.92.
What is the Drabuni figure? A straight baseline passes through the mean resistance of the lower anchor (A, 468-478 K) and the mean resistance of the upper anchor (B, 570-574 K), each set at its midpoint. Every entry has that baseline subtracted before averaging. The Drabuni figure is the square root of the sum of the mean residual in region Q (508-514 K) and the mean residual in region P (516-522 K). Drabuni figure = 0.92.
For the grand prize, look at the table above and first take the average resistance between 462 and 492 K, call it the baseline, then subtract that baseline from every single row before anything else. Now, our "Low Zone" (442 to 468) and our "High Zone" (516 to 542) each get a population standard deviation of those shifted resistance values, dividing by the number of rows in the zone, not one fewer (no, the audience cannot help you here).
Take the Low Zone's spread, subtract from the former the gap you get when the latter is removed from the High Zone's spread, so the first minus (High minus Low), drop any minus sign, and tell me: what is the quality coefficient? 0.72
